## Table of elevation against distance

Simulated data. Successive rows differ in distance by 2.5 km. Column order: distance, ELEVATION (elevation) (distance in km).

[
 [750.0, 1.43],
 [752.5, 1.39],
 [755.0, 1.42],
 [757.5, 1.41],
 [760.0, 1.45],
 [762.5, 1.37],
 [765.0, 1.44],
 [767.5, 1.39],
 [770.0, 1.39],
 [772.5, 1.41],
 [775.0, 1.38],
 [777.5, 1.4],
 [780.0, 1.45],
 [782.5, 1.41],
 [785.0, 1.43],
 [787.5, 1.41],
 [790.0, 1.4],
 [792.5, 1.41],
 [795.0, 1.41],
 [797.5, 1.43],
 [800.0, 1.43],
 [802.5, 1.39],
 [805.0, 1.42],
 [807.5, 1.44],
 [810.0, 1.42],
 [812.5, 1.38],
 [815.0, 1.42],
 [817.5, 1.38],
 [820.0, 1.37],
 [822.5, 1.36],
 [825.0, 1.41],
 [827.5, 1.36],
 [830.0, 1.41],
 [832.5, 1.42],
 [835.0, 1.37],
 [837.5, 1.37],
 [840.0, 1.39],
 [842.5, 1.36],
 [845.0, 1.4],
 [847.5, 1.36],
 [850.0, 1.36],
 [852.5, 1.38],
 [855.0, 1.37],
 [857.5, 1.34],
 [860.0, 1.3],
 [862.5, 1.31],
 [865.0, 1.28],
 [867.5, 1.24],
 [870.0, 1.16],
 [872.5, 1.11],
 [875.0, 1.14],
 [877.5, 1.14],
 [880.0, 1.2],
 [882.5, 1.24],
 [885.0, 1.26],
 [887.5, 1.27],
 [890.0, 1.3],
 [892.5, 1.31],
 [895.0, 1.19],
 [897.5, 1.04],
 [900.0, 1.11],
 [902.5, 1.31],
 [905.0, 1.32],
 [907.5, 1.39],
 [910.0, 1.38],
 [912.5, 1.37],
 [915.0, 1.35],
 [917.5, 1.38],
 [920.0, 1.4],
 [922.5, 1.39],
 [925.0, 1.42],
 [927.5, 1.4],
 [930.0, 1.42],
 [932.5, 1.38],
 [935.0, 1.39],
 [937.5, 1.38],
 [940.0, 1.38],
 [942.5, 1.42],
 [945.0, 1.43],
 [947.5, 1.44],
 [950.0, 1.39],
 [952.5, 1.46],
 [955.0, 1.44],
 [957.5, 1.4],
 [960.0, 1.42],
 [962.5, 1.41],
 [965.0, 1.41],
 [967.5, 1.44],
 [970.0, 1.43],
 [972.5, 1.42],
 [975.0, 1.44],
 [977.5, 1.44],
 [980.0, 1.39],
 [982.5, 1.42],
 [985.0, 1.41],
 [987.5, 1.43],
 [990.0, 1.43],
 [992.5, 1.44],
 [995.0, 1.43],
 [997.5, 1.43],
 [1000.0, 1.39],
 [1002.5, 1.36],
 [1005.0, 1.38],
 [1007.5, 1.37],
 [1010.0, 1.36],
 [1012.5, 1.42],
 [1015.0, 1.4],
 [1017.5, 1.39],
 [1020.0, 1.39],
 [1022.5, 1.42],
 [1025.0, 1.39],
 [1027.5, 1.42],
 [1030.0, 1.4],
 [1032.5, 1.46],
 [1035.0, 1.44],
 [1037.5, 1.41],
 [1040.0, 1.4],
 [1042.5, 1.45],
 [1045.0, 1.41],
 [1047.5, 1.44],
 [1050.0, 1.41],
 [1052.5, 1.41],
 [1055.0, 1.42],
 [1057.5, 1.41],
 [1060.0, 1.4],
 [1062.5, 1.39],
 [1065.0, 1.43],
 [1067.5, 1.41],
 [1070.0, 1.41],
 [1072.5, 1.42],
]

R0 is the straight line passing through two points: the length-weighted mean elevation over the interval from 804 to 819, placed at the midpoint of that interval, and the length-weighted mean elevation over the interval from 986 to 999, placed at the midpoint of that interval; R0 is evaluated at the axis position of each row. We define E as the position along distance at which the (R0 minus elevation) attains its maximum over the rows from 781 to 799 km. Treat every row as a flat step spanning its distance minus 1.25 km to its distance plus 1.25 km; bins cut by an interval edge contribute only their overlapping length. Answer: 790.0 km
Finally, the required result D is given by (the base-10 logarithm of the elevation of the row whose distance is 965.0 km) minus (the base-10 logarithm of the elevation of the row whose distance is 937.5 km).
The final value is 0.009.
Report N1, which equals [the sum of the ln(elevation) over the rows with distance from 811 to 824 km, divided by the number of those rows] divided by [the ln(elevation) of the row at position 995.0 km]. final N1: 0.90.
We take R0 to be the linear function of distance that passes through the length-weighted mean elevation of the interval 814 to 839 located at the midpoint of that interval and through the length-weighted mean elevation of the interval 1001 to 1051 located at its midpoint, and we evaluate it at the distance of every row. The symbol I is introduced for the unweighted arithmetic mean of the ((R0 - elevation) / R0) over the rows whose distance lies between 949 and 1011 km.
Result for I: -0.009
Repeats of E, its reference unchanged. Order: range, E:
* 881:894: 882.5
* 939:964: 940.0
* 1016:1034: 1025.0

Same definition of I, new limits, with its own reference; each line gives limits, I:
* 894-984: 0.014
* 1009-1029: 0.005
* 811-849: 0.002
